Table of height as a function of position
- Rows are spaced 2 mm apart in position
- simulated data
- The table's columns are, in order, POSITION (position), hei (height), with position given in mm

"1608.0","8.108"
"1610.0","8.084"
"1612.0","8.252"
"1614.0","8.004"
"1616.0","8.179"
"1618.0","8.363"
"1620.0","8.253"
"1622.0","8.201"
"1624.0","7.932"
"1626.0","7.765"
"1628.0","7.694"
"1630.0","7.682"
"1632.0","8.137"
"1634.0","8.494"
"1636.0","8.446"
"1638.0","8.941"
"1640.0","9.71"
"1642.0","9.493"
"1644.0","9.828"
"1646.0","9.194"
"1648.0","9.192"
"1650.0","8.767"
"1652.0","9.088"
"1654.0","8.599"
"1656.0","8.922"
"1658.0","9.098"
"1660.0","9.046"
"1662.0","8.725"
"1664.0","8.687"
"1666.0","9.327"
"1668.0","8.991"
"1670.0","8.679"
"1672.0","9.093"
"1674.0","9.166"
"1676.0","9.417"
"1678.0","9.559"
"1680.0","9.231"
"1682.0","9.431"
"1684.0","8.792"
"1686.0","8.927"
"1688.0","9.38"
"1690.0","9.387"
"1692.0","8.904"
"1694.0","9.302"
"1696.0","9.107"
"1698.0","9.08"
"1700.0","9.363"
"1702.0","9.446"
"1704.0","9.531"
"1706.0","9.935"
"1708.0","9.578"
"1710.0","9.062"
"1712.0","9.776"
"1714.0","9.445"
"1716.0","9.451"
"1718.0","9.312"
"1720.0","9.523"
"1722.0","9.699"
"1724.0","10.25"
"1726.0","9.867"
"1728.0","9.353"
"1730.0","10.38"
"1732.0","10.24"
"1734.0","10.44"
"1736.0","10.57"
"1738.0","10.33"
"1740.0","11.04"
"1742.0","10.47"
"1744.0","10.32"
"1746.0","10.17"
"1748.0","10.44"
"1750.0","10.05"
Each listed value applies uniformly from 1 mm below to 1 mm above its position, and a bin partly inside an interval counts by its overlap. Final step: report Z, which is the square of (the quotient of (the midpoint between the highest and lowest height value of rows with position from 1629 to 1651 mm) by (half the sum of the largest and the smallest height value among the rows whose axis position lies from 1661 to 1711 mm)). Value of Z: 0.88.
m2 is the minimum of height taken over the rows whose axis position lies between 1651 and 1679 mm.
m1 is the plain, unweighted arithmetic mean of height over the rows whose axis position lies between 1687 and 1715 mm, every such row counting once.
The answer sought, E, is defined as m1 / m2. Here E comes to 1.09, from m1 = 9.4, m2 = 8.599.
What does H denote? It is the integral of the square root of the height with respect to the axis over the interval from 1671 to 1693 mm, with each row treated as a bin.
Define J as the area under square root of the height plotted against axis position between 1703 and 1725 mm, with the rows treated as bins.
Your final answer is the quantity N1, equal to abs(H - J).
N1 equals 1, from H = 66.8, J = 68.1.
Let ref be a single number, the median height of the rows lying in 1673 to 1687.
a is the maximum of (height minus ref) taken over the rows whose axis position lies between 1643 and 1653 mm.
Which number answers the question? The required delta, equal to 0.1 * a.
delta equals 0.06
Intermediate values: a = 0.6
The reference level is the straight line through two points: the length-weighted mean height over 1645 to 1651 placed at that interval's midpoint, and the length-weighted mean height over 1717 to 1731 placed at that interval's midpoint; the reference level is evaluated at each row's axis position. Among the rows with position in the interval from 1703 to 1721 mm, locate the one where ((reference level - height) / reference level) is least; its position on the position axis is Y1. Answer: 1706.0 mm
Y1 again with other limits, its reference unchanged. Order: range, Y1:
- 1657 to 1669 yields 1666.0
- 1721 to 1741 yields 1740.0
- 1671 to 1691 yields 1678.0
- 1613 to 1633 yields 1618.0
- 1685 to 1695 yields 1688.0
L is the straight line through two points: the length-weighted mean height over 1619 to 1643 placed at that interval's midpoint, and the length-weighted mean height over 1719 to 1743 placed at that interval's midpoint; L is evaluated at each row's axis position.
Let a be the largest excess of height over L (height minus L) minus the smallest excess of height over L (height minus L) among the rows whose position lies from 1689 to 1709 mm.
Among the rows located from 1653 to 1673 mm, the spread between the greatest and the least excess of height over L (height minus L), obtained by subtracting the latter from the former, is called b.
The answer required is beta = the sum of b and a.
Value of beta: 1.50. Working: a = 0.78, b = 0.72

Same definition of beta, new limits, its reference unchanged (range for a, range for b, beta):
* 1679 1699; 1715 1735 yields 1.70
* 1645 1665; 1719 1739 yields 1.90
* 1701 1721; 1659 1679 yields 1.68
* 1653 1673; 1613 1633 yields 1.61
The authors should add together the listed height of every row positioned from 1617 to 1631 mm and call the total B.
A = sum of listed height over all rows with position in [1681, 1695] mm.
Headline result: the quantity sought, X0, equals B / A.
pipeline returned 0.9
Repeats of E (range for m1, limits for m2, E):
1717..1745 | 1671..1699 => 1.15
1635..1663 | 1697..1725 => 1.00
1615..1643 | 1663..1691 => 0.97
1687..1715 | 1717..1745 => 1.01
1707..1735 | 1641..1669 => 1.13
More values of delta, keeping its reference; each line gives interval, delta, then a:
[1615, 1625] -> -0.09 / -0.9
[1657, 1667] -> 0.01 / 0.1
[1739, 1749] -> 0.18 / 1.8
